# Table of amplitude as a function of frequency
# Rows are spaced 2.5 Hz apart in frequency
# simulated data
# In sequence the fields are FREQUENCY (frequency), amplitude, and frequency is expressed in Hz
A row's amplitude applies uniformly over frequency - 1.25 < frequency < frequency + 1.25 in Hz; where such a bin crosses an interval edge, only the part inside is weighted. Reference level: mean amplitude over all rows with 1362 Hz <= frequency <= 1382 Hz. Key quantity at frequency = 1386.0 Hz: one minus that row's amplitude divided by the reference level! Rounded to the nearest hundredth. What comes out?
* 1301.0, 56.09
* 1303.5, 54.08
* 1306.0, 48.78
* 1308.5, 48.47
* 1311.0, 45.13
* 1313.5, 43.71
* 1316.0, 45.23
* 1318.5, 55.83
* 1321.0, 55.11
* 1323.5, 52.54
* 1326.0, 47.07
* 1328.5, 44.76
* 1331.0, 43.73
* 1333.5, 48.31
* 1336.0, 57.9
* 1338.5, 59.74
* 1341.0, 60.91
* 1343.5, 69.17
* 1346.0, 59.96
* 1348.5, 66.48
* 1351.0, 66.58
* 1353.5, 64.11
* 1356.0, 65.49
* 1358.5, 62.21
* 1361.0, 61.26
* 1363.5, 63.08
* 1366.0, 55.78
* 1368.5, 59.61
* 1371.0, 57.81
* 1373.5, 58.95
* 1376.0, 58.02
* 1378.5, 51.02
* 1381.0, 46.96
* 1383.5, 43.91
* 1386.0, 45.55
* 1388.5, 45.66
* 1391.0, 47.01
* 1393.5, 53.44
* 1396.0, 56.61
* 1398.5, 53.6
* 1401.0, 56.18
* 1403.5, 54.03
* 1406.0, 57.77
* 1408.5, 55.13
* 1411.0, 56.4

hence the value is 0.19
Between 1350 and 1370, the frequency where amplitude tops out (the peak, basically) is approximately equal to 1351.0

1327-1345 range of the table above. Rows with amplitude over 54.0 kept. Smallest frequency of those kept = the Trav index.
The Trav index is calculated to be 1336.0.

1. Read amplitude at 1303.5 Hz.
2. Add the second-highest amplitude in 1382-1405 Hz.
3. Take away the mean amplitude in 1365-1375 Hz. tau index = 52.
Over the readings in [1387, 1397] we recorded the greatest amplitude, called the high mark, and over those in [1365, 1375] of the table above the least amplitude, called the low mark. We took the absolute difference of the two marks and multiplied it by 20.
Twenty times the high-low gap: 17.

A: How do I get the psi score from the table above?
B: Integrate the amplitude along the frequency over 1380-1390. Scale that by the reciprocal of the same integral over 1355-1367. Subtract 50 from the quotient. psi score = -49.4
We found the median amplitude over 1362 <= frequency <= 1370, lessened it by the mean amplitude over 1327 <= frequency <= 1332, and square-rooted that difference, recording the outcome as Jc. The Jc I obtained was 3.9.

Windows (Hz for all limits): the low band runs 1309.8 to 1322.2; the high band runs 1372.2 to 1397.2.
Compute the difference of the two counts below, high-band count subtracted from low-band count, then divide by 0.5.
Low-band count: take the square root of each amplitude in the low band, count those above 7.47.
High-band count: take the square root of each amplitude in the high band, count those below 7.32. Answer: -12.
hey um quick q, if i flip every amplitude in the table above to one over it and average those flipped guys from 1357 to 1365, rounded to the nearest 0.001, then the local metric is 0.016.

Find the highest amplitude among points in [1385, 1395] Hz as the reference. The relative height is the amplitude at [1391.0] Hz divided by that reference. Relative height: 0.88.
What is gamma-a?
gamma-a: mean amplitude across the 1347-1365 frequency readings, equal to 64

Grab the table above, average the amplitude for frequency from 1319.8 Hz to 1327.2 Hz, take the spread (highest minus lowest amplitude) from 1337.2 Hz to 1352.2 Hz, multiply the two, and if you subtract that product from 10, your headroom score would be -476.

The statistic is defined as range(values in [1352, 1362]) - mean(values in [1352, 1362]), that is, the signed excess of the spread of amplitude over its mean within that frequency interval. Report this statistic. -59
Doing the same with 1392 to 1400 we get -51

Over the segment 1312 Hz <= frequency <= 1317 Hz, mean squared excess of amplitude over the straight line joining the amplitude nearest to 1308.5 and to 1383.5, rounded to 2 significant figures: 14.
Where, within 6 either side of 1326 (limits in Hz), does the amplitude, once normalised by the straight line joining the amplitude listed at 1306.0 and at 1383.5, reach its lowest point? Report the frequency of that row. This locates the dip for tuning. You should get 1331.0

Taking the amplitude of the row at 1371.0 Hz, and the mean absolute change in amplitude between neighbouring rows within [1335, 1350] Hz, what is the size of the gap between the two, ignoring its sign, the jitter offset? 52.4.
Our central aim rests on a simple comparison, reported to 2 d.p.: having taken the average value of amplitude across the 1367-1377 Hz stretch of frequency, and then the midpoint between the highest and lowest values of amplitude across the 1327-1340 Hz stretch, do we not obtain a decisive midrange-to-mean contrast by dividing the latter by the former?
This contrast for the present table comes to 0.88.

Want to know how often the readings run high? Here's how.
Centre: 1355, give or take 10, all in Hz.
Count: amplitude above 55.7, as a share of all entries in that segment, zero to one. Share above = 1.0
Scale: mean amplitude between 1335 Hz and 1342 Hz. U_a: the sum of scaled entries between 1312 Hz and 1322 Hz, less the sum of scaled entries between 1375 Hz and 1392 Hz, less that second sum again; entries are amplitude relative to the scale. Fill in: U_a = -8.0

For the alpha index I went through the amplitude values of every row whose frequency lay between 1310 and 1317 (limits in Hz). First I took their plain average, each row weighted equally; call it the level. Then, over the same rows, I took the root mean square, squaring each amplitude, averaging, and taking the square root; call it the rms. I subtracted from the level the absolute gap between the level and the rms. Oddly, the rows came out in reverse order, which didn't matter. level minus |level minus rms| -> 45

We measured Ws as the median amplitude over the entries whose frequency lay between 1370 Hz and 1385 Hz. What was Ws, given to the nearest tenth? 54.4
